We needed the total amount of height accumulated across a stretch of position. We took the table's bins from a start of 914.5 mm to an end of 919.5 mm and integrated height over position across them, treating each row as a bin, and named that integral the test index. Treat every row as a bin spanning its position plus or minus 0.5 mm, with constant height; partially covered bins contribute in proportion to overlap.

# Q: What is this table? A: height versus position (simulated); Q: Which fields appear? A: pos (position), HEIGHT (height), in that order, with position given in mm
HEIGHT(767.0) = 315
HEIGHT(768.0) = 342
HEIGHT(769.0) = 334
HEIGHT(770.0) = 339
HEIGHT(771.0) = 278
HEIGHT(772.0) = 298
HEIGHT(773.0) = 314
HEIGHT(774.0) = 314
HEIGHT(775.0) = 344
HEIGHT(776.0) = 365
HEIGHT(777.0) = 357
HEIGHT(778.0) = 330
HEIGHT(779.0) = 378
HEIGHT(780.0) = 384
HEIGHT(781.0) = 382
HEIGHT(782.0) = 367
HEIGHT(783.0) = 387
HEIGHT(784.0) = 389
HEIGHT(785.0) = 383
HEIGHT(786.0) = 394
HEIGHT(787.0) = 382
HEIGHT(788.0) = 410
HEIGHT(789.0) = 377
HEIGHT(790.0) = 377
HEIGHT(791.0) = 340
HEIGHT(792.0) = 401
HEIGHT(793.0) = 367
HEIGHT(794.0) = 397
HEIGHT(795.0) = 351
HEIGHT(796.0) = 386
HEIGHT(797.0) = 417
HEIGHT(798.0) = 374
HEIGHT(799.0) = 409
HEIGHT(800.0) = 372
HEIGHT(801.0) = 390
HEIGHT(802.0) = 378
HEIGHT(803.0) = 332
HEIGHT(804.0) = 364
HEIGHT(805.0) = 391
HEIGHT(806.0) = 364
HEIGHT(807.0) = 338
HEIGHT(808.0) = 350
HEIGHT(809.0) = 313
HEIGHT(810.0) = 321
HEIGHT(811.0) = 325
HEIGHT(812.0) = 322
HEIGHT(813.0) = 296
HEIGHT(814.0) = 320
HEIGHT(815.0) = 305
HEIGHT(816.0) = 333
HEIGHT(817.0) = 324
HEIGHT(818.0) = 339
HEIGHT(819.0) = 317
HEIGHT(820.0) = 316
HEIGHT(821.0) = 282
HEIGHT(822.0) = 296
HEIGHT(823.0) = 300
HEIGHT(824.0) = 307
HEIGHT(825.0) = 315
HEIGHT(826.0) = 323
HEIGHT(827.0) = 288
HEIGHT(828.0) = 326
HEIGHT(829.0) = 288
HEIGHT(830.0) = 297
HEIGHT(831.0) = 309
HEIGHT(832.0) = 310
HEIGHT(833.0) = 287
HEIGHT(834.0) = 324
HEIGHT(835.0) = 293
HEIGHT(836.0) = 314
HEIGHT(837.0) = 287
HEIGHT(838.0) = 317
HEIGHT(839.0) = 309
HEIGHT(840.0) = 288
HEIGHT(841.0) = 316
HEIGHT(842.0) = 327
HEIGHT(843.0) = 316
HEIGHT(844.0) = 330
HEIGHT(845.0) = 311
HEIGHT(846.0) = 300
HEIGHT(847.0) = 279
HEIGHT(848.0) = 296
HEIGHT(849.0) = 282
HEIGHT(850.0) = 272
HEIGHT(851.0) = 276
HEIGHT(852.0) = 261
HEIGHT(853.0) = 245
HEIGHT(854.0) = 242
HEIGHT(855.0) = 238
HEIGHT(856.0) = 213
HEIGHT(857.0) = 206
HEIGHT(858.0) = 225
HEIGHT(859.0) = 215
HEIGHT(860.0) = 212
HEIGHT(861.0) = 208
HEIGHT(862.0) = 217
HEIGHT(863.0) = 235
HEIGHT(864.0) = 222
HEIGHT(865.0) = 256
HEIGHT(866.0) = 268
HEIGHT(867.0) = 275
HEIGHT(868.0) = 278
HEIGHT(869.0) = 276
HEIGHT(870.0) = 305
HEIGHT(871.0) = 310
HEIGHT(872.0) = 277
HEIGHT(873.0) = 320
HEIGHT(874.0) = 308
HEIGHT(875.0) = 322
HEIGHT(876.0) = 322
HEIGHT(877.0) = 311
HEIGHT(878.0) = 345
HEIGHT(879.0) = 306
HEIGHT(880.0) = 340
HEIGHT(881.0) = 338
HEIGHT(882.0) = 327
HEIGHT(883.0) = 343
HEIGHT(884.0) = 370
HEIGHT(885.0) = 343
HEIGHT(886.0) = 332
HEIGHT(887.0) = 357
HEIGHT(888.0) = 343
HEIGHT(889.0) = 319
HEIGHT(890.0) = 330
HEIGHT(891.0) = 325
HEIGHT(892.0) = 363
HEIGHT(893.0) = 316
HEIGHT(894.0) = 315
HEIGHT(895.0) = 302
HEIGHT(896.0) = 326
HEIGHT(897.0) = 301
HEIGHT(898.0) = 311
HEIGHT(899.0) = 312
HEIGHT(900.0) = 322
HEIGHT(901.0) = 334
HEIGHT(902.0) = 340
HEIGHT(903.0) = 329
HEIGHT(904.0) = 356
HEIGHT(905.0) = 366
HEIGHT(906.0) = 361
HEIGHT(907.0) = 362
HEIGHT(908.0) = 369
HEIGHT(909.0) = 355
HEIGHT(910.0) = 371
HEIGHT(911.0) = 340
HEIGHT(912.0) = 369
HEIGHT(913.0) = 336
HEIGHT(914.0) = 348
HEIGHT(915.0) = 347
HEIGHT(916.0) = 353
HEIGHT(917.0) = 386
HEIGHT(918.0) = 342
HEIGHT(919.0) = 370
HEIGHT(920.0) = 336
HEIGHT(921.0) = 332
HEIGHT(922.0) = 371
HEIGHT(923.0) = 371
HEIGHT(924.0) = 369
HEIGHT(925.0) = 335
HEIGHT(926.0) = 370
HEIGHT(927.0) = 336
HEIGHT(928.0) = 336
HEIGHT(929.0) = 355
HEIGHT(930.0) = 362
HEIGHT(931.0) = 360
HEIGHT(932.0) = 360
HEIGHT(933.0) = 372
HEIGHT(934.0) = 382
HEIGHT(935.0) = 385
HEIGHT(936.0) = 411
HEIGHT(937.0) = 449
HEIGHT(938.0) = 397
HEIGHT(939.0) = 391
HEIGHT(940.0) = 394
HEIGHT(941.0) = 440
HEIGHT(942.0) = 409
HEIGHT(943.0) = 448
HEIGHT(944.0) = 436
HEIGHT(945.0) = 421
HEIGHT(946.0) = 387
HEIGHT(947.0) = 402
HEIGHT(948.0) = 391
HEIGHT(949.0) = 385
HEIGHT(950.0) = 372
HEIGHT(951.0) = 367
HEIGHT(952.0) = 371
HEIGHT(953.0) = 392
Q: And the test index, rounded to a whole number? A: 1798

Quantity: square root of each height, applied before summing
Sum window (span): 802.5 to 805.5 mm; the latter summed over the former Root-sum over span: 57.1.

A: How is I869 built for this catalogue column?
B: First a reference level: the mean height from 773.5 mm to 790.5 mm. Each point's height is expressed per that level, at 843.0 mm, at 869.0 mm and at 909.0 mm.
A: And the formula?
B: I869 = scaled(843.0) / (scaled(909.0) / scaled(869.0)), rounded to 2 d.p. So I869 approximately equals 0.66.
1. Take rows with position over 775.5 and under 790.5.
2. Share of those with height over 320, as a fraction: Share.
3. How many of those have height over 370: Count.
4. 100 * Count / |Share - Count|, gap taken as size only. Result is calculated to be 110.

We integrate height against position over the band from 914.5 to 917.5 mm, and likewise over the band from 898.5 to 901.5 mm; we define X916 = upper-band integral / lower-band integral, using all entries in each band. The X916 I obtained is 1.12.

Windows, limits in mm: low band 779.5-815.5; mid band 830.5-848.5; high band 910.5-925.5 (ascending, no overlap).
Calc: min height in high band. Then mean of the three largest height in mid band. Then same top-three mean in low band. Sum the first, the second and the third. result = 1071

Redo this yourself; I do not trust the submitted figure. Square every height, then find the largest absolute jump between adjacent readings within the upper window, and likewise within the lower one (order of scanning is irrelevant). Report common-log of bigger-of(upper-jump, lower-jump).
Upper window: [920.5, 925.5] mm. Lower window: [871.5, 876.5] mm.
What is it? 4.44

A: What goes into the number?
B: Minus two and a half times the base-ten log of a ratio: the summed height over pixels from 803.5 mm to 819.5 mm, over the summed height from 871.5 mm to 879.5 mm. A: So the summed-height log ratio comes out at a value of -0.8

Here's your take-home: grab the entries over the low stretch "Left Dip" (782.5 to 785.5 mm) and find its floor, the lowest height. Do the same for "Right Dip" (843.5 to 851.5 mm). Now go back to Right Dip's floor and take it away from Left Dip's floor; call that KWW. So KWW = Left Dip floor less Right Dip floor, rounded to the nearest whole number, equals 111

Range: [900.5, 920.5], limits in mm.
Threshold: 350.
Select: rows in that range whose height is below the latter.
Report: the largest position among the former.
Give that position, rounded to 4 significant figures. 920.0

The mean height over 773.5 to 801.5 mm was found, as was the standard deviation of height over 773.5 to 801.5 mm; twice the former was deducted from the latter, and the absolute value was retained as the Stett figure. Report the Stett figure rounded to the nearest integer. 728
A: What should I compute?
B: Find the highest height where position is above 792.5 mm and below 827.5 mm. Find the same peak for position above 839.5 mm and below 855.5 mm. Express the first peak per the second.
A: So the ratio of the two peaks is 1.3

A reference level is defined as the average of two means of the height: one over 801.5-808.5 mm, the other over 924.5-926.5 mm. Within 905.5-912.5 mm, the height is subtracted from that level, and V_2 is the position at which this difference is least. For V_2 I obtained 910.0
